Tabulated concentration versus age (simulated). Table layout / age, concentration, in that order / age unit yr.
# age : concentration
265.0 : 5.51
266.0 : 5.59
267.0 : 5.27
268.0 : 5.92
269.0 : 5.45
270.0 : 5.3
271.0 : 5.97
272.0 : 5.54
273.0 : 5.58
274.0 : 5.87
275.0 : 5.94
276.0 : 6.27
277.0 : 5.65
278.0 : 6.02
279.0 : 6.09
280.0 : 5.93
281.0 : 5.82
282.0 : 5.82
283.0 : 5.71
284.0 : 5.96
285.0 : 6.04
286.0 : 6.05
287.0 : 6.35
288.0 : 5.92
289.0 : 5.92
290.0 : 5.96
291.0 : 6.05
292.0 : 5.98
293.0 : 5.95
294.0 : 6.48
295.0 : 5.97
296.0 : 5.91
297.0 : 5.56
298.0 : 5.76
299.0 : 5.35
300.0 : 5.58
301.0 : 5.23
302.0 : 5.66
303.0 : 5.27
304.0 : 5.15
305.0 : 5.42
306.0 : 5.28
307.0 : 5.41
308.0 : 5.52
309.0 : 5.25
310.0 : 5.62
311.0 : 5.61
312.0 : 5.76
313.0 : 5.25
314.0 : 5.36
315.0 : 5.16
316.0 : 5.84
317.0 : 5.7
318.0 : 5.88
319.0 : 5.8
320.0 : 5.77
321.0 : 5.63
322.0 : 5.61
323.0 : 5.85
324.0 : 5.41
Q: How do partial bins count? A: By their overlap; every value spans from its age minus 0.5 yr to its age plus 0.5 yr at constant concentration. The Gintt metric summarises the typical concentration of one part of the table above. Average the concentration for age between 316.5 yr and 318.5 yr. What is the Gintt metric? 5.79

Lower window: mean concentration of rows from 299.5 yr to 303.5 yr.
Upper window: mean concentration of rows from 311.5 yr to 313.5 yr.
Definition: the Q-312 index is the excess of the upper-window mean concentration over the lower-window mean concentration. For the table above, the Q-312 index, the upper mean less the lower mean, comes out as 0.1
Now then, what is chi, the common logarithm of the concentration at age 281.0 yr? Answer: 0.765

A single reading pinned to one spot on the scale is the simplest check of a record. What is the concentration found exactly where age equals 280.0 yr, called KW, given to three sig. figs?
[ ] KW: 5.93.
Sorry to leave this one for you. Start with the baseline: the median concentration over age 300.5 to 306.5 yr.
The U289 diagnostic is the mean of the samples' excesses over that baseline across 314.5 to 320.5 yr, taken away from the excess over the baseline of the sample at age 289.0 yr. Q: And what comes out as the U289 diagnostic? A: 0.23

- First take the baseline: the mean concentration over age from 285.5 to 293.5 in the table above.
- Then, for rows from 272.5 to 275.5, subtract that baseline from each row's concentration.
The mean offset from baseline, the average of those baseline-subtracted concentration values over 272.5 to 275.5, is -0.23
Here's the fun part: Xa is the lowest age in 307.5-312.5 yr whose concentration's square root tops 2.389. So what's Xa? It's 312.0 yr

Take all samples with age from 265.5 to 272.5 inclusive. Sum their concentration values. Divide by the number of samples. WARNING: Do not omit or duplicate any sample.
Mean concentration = 5.6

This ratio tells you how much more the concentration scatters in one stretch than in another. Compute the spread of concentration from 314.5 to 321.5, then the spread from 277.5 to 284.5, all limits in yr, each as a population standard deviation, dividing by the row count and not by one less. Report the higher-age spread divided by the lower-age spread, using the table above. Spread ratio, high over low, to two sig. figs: 1.9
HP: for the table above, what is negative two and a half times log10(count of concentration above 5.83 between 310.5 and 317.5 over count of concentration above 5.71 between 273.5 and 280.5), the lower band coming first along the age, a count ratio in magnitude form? 1.9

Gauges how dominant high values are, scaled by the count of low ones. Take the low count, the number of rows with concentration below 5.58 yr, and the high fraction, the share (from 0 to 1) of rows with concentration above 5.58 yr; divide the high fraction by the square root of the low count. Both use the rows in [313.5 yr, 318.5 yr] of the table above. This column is 0.42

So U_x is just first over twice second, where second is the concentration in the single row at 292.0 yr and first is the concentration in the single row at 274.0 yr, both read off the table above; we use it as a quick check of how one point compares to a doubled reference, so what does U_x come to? 0.491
